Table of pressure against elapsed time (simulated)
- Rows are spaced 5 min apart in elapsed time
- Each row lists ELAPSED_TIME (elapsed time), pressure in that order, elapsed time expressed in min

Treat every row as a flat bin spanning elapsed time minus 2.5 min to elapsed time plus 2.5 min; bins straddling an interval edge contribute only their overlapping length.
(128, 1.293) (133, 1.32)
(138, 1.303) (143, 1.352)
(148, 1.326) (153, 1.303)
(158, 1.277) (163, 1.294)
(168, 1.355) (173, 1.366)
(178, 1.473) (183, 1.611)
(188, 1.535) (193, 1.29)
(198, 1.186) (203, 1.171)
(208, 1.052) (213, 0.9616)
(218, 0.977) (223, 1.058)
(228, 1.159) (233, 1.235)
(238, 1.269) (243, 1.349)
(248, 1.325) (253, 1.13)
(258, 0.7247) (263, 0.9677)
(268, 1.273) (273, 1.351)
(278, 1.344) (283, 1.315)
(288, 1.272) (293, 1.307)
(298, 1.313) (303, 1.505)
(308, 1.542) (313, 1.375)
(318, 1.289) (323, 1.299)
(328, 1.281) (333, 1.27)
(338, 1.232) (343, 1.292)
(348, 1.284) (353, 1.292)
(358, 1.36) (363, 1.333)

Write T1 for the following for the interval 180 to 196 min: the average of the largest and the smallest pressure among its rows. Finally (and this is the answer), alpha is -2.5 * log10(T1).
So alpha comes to -0.40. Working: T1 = 1.45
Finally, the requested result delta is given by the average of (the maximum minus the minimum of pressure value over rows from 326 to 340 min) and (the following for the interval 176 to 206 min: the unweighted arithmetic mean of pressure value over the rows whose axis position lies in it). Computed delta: 0.713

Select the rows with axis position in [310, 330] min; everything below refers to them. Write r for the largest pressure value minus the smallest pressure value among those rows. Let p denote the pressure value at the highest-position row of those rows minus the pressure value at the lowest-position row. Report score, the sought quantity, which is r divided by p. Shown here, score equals -1.0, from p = -0.09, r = 0.09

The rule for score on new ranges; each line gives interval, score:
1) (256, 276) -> 1.0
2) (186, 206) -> -1.0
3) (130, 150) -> 8.2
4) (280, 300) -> -21.5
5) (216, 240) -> 1.0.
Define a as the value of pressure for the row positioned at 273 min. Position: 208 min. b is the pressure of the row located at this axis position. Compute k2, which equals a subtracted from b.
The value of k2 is -0.3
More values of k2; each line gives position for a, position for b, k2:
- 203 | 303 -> 0.3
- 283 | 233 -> -0.1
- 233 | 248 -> 0.1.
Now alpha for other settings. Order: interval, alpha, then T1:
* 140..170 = -0.30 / 1.32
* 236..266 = -0.04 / 1.04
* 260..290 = -0.16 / 1.16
